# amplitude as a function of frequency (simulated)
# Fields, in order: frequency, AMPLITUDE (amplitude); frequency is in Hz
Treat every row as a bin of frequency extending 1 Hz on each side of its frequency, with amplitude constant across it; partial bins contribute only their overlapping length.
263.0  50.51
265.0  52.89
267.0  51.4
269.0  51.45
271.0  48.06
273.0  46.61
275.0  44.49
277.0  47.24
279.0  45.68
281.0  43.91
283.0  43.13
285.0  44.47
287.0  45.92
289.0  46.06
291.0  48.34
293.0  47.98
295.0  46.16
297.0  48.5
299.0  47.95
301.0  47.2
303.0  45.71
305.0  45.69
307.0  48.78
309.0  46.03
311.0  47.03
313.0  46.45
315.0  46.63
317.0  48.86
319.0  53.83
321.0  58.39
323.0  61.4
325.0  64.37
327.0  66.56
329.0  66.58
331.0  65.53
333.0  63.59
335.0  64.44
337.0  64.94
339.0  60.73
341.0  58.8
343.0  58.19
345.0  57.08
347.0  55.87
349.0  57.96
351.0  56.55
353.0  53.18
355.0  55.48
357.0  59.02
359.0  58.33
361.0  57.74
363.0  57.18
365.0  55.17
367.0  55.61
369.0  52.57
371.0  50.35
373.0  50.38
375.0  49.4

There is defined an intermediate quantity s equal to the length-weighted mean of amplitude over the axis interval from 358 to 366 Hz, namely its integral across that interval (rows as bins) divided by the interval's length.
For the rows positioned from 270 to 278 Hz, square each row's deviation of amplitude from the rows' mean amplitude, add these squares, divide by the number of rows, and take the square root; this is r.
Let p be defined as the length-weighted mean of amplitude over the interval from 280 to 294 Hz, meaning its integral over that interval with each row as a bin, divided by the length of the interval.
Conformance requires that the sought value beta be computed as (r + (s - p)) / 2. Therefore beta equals 6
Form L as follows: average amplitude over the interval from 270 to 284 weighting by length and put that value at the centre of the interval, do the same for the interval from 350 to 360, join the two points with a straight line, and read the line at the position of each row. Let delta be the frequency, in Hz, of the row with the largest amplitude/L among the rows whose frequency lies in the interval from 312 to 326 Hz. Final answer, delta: 325.0 Hz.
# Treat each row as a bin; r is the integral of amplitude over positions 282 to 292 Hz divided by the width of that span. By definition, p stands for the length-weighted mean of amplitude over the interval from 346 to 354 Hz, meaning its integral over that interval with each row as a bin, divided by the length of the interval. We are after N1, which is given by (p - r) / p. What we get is 0.18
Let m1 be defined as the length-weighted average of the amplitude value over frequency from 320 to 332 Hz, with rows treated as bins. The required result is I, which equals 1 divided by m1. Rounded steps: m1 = 63.8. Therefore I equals 0.0157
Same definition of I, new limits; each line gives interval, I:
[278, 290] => 0.0223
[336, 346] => 0.0167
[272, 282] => 0.0219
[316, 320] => 0.0195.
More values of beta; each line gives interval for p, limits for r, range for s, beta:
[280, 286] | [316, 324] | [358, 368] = 9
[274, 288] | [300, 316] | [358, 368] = 6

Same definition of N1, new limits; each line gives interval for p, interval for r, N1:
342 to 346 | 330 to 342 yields -0.09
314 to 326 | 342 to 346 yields -0.04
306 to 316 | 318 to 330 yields -0.32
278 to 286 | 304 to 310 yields -0.06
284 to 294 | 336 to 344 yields -0.30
